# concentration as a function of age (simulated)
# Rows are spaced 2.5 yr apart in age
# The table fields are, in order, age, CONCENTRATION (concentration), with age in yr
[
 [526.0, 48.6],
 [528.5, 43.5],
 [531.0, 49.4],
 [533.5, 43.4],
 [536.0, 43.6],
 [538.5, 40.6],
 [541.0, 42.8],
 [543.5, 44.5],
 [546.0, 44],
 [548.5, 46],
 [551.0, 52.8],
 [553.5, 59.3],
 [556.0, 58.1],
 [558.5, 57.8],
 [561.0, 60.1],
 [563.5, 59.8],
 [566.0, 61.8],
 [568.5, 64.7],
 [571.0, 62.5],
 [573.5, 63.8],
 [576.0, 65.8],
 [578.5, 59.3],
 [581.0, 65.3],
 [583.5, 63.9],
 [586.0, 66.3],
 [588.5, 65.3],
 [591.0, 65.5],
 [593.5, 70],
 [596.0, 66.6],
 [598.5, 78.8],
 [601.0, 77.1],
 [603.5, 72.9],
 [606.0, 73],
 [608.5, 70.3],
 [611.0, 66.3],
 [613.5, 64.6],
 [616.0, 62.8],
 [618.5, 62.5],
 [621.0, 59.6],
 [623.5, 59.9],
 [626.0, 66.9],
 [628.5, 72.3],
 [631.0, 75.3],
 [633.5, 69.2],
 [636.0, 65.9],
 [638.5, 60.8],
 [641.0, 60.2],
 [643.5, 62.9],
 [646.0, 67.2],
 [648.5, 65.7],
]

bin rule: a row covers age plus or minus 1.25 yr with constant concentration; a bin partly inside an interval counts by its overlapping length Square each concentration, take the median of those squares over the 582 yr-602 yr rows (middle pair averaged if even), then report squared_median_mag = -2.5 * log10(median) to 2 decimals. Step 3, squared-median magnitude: -9.11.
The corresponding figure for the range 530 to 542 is -8.19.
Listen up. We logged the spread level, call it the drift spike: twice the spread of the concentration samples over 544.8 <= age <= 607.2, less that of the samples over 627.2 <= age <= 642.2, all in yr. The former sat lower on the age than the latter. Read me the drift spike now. 10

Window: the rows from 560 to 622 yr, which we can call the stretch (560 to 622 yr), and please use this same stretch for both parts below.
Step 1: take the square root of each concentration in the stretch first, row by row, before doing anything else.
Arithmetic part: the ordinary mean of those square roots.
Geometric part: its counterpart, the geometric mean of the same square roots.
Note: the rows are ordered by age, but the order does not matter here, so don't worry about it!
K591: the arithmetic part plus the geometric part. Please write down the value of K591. 16.2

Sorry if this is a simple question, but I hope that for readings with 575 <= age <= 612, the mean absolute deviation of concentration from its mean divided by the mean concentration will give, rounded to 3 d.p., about 0.061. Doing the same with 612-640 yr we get 0.062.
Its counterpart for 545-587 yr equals 0.077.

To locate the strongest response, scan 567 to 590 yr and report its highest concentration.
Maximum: 66.3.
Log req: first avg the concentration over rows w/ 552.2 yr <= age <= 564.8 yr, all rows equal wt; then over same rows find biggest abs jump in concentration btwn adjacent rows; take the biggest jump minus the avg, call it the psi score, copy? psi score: -57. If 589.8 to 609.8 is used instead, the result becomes -60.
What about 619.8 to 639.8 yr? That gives -59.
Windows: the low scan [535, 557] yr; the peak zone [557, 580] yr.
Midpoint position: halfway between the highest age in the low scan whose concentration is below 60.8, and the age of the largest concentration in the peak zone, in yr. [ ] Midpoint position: 566.0 yr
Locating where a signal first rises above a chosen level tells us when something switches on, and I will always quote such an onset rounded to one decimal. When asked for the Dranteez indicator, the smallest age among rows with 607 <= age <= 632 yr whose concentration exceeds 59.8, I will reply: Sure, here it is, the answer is 608.5 yr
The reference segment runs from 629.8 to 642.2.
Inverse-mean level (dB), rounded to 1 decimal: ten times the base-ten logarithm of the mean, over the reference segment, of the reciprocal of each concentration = -18.2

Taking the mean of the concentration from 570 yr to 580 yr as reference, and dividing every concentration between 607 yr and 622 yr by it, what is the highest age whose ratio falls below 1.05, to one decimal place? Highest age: 621.0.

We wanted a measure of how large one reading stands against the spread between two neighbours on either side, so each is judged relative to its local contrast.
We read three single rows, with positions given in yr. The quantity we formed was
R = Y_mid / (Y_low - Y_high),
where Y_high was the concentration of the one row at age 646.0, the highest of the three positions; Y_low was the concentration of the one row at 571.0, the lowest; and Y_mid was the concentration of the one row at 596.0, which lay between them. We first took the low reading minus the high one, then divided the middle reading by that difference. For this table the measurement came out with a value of -14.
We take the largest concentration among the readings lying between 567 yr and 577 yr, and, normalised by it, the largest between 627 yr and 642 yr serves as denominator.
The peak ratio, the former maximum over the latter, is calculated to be 0.87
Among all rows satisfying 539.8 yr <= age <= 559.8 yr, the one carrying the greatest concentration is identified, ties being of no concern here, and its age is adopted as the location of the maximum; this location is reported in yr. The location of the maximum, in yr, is 553.5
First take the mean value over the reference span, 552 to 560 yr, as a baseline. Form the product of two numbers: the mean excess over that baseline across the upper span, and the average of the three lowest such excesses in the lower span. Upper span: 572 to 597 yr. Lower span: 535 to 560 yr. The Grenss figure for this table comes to -109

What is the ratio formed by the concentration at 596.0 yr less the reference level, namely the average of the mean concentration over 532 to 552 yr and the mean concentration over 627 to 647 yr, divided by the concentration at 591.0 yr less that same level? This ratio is 1.1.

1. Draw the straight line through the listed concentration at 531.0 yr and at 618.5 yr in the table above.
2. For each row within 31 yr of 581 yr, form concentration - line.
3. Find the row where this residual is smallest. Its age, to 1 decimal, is 551.0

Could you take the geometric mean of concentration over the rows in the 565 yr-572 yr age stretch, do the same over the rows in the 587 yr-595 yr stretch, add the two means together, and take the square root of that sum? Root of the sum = 11.4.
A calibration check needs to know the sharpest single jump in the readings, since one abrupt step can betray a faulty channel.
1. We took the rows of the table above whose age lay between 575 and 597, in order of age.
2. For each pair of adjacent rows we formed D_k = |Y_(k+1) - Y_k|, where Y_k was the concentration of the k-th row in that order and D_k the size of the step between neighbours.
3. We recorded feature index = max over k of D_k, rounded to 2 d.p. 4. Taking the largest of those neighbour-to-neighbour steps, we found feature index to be 6.50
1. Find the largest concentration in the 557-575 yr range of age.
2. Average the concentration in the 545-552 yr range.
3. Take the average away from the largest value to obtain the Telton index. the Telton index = 17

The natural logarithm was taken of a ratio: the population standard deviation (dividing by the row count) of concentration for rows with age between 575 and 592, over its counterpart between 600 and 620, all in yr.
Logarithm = -0.82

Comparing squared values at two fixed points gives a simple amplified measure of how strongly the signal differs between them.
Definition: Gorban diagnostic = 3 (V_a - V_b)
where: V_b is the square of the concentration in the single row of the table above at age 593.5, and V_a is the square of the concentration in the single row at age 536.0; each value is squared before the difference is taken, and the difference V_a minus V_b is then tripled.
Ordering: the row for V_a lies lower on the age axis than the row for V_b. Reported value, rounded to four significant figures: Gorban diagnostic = -8997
